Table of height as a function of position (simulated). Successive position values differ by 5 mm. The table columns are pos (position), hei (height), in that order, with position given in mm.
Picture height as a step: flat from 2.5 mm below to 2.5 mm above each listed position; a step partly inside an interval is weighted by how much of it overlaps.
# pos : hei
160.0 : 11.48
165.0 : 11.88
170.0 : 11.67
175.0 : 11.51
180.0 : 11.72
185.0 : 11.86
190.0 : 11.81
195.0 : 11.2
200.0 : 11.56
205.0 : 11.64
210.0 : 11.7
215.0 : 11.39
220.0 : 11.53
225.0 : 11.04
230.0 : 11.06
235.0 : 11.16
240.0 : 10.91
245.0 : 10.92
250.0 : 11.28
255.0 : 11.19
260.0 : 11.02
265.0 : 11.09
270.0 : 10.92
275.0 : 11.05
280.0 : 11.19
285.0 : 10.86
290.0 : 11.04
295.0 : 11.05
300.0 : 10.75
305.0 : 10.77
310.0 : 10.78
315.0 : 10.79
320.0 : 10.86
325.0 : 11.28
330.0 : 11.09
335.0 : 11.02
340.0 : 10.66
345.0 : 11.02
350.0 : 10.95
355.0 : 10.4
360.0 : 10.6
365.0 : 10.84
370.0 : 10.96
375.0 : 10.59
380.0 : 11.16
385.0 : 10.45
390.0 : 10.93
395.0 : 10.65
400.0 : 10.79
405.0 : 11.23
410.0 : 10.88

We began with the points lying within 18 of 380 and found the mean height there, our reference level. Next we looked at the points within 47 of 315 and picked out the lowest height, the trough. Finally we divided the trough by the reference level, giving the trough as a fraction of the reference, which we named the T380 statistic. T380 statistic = 0.96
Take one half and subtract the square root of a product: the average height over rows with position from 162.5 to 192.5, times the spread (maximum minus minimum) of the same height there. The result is -1.58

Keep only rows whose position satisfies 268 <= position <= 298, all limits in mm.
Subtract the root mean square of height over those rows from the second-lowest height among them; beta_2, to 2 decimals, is -0.10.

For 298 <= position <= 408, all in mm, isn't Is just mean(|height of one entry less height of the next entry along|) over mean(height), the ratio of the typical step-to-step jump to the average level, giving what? 0.025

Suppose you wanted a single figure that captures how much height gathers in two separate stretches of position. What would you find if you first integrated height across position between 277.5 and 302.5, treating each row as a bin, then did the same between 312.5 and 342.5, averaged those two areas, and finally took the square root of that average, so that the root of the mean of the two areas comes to 17.4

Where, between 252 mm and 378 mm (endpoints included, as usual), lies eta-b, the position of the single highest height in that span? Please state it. 325.0 mm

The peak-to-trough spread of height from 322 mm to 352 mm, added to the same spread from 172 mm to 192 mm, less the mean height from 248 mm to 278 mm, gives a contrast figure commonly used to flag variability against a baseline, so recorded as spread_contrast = -10.12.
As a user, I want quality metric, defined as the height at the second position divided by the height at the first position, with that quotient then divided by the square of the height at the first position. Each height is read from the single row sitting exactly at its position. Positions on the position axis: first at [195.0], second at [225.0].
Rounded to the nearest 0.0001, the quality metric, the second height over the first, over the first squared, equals 0.0079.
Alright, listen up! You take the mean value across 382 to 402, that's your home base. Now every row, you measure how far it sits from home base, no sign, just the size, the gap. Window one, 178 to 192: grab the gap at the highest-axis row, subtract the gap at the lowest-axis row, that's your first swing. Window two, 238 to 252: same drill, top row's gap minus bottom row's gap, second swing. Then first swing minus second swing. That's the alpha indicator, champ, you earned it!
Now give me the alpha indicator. -0.28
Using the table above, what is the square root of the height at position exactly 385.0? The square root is 3.23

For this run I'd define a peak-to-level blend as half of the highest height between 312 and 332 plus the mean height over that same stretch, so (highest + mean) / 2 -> 11.1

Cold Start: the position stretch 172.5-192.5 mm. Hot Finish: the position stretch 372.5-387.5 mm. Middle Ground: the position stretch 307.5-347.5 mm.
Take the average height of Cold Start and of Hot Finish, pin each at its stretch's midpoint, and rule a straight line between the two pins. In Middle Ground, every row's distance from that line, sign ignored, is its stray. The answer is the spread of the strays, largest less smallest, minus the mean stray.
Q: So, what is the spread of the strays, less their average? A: 0.048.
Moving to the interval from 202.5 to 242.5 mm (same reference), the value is 0.264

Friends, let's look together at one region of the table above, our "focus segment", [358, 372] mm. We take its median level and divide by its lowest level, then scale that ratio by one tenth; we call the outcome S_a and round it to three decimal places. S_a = 0.102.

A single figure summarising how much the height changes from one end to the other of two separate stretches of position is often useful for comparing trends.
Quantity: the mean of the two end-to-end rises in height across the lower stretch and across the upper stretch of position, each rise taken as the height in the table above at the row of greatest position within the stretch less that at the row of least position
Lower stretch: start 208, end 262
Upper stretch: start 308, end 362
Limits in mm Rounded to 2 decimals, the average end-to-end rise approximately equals -0.43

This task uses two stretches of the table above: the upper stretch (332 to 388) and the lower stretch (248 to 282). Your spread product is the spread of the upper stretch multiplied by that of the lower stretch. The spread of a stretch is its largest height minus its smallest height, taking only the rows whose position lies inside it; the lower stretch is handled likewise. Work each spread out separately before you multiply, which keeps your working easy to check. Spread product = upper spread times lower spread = 0.27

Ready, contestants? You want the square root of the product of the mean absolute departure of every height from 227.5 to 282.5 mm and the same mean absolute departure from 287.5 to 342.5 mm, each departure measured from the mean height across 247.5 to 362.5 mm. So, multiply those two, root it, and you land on 0.15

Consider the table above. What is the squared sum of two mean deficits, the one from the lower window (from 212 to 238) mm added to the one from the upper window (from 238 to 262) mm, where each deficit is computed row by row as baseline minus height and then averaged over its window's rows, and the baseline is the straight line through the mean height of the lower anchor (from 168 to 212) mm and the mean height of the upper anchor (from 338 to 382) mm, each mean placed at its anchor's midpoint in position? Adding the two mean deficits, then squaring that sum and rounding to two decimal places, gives 0.24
